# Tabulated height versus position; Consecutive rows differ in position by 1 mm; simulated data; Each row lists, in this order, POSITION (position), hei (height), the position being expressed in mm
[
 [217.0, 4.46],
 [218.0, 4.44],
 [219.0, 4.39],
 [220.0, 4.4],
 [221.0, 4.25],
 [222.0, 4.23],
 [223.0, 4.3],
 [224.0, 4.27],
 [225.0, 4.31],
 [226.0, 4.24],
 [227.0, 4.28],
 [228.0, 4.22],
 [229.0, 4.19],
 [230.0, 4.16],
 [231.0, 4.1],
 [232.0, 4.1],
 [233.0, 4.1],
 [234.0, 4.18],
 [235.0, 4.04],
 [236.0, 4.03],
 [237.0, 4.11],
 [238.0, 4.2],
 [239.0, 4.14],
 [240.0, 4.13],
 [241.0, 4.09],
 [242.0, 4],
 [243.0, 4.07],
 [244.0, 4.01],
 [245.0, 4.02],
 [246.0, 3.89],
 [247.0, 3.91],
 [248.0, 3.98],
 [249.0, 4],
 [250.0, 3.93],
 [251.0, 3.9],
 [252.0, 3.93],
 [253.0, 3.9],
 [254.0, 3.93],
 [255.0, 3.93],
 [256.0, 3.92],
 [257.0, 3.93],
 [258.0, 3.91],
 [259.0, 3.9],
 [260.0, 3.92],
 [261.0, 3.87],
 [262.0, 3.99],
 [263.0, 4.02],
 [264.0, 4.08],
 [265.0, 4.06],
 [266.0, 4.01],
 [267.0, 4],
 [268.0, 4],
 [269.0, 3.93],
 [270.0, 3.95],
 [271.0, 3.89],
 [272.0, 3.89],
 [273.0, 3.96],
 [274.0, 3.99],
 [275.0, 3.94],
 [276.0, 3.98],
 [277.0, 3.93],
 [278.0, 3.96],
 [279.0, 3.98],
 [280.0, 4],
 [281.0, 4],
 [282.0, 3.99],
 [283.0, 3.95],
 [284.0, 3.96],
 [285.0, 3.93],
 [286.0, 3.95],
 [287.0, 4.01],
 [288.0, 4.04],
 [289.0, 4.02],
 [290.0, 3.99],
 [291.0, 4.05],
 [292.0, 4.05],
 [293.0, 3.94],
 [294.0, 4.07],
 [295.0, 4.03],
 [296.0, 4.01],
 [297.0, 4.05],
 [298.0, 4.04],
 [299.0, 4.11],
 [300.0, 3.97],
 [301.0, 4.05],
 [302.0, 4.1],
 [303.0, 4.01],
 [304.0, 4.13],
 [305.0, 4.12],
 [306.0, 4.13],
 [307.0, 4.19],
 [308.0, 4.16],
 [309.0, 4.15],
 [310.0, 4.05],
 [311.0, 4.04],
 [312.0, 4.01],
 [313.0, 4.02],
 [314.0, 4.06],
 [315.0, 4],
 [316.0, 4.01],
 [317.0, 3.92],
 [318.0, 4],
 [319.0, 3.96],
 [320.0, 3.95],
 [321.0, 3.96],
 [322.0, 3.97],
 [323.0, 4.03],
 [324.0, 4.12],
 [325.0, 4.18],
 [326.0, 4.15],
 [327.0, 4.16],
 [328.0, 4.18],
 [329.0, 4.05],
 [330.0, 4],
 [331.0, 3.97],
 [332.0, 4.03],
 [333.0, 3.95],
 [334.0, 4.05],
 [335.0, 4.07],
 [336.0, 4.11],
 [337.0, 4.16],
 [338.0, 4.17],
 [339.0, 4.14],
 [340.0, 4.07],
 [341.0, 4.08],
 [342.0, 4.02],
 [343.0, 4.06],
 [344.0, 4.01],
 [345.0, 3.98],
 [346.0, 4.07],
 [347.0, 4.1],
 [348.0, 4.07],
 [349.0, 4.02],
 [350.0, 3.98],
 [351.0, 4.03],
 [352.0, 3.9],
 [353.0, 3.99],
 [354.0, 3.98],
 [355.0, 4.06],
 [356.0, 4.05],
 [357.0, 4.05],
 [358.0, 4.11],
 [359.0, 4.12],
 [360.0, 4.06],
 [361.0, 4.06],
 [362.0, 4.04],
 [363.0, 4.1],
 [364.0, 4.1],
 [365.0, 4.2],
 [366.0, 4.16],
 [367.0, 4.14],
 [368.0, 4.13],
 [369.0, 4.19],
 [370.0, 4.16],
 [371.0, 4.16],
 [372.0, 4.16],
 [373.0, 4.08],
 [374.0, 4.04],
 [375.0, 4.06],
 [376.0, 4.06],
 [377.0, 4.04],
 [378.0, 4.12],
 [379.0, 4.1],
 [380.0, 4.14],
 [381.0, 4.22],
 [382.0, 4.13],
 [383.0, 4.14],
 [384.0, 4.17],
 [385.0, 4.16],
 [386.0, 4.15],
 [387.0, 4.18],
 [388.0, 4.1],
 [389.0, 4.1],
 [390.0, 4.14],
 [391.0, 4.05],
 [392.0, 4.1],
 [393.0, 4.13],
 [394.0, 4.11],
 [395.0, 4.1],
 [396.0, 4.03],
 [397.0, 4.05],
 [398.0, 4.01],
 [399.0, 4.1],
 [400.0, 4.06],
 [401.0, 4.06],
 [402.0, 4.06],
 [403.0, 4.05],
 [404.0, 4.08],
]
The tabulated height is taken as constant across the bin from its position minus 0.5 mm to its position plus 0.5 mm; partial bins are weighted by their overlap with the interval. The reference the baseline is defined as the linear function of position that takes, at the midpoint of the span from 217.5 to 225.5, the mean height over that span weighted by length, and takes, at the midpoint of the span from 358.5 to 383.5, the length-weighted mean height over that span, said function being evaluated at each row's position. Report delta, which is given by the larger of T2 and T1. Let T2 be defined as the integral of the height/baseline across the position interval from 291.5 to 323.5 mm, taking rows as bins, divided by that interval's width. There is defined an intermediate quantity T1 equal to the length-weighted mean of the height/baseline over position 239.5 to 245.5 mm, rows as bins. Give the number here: 0.96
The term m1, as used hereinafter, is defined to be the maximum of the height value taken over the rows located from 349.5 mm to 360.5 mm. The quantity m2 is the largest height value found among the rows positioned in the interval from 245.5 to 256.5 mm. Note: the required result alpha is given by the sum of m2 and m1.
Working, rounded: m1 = 4.12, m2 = 4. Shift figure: 8.12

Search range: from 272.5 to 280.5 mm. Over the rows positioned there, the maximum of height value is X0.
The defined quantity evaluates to 4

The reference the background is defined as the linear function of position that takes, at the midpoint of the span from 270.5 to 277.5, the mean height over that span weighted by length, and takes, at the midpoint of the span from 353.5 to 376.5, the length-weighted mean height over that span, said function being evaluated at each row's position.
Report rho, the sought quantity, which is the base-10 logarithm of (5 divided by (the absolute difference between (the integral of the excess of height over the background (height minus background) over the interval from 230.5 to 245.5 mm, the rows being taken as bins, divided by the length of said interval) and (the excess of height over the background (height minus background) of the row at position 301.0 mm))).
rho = 1.5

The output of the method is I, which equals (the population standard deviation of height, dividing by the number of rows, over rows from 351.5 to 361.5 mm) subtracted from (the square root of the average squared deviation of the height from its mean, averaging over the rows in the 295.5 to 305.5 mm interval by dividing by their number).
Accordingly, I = -0.011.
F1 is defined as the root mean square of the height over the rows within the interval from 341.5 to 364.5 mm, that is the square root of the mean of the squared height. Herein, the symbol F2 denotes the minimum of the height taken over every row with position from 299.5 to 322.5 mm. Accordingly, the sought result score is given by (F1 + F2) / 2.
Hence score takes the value 3.98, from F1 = 4.04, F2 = 3.92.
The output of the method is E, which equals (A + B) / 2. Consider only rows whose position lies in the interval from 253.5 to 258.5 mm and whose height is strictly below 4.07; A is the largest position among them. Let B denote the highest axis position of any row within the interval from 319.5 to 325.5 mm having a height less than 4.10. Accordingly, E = 290.5 mm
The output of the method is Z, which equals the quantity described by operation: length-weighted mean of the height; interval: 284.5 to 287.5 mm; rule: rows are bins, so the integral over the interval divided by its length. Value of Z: 3.96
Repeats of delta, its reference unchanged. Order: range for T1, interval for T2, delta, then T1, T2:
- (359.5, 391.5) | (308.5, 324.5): 1.00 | 1.00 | 0.96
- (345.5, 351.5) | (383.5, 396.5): 1.01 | 0.98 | 1.01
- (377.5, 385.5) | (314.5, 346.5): 1.01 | 1.01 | 0.97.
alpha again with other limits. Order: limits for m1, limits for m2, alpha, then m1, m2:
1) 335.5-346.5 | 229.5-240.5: 8.37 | 4.17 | 4.2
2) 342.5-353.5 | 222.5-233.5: 8.41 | 4.1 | 4.31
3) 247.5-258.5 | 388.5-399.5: 8.14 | 4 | 4.14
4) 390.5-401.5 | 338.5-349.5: 8.27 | 4.13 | 4.14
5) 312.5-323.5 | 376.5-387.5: 8.28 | 4.06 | 4.22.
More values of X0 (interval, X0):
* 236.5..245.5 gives 4.2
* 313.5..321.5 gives 4.06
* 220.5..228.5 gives 4.31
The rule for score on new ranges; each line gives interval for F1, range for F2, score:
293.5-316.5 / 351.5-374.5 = 3.98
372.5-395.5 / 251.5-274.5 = 3.99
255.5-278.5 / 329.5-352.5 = 3.93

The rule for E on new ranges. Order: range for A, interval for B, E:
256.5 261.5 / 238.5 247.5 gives 254.0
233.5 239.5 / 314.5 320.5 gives 278.0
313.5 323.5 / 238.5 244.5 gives 283.5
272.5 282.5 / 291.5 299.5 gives 290.0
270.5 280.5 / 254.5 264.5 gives 272.0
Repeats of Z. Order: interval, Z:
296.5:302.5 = 4.05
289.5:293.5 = 4.01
